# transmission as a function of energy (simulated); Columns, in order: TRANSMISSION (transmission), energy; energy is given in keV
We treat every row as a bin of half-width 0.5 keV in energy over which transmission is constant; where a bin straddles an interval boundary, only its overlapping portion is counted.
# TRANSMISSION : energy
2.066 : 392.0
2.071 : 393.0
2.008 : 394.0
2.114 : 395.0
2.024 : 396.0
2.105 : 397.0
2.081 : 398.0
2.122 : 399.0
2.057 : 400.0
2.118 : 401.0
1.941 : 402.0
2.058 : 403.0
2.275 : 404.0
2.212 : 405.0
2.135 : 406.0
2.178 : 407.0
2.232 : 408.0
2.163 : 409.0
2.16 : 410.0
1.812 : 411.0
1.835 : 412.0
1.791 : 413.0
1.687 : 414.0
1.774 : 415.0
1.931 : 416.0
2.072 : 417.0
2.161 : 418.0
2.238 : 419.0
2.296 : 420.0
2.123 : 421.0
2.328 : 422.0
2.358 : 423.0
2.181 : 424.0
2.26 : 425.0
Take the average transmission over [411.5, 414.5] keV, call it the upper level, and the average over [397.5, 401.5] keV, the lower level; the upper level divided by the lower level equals 0.85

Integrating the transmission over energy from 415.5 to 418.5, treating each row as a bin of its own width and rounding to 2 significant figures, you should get 6.2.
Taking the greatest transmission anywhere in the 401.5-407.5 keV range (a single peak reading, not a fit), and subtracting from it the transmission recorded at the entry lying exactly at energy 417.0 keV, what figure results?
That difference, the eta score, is 0.20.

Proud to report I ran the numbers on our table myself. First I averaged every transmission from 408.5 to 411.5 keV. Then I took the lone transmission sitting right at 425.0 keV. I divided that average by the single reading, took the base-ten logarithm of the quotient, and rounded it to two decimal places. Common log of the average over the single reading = -0.04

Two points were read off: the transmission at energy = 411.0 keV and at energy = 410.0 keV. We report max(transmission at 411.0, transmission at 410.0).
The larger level 2.16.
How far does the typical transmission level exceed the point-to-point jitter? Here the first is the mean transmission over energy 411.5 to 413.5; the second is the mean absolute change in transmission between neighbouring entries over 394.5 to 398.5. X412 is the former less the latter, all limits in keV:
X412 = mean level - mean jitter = 1.75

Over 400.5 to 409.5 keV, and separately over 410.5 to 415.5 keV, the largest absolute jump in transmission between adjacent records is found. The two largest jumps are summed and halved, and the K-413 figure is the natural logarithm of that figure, -1.8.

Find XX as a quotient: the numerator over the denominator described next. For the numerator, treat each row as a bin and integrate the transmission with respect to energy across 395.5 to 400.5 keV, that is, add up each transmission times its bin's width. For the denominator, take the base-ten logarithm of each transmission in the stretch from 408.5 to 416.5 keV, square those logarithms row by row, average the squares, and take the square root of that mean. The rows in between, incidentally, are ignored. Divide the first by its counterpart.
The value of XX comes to 37.3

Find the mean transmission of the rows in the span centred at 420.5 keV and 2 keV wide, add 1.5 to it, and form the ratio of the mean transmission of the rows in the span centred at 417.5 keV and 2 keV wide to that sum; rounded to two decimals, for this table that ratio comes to 0.57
